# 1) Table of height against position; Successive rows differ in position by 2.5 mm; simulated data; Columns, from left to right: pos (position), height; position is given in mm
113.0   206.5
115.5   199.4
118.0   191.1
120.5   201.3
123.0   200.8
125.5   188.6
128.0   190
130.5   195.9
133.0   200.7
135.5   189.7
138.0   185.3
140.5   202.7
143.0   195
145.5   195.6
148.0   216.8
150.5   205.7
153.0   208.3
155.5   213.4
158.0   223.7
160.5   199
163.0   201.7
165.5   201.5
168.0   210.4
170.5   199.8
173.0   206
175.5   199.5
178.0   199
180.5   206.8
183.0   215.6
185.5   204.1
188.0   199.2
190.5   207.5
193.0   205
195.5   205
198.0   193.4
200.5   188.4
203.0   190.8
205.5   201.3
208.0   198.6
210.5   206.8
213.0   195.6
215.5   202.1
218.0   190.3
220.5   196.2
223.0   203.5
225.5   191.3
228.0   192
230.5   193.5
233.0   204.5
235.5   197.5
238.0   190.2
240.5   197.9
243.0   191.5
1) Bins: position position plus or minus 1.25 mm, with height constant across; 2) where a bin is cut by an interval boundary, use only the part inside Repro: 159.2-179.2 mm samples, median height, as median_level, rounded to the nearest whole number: 201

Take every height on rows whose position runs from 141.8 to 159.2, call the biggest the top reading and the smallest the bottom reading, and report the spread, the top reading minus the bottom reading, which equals 29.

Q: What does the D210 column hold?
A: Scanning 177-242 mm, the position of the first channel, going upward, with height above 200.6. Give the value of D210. 180.5 mm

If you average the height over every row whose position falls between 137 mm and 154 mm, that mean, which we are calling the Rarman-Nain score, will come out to 201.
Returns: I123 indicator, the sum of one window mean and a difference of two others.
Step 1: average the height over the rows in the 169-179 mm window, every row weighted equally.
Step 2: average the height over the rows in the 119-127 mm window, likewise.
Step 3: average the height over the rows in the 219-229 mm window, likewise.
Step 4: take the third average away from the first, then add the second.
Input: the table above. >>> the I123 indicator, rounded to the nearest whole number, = 202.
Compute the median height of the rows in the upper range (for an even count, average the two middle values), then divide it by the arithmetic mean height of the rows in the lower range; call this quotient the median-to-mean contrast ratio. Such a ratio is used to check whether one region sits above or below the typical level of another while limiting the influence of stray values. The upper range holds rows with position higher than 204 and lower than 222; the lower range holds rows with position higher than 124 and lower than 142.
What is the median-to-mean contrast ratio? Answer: 1.03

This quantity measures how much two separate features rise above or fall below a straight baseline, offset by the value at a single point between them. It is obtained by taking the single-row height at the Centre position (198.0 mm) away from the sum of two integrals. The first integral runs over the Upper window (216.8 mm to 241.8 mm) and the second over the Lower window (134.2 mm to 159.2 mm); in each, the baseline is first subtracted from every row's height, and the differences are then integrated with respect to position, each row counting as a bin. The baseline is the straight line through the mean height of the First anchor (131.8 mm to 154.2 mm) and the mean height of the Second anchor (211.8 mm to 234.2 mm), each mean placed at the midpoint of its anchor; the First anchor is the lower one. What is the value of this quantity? -113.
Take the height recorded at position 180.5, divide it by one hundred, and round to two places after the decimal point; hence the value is 2.07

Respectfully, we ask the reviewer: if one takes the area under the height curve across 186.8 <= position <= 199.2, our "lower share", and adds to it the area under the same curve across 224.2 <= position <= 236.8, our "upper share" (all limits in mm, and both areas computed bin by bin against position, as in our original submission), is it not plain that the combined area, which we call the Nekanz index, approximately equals 4972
